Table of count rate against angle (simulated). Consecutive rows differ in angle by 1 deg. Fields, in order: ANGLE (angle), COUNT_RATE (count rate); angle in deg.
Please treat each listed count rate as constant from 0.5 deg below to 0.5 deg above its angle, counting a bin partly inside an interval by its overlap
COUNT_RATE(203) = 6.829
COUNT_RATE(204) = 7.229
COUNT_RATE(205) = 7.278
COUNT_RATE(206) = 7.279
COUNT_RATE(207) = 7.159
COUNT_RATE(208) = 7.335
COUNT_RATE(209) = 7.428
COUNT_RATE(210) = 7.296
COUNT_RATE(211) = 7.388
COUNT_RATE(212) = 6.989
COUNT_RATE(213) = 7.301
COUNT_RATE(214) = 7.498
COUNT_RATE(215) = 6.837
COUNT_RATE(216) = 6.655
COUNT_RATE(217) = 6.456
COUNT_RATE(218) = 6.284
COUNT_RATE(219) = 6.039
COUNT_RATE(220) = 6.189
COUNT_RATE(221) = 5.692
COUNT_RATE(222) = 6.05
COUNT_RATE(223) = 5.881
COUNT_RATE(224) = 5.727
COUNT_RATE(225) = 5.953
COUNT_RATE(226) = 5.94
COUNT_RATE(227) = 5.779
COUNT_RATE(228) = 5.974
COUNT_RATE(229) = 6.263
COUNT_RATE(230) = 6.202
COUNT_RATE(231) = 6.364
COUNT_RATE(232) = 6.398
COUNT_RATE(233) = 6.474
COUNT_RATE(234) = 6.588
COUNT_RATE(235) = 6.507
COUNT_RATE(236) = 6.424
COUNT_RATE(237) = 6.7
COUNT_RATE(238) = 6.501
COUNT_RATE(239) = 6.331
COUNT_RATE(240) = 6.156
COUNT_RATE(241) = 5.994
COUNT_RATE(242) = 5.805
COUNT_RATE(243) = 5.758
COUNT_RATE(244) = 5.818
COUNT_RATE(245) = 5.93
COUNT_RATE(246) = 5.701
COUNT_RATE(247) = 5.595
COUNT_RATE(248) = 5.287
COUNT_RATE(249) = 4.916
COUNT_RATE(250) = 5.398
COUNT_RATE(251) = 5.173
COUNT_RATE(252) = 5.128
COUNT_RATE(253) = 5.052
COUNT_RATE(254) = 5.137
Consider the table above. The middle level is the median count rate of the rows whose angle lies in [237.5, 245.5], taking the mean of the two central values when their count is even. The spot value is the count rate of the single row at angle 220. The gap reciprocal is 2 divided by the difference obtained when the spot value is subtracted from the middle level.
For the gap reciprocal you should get -8.8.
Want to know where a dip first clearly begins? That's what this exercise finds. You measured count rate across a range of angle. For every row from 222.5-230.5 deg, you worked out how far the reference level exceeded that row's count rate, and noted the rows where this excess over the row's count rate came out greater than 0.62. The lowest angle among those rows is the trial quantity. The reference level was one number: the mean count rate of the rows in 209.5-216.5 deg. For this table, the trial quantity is 223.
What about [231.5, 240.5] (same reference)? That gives 232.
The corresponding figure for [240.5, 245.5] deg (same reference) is 241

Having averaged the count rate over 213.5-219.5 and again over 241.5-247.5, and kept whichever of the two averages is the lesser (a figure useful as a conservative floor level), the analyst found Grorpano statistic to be 5.77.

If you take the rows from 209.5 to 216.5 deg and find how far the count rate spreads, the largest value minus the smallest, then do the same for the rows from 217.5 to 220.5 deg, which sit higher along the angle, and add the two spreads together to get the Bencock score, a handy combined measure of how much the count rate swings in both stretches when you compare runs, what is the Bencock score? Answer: 1.1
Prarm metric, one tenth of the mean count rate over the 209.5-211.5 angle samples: 0.734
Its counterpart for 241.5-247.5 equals 0.577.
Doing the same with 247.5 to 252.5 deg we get 0.518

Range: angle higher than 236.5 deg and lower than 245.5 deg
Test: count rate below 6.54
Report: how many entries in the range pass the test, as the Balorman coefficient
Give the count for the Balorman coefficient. 8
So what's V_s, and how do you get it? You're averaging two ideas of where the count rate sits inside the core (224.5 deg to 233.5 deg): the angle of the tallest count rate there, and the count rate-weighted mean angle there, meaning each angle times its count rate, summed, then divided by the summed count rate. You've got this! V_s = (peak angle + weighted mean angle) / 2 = 231.0 deg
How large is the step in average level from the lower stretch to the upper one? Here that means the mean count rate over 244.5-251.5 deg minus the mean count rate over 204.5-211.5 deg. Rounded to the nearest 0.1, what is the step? -1.9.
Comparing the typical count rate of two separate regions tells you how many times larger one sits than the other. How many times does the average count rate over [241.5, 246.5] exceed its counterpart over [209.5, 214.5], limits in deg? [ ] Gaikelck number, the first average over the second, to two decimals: 0.80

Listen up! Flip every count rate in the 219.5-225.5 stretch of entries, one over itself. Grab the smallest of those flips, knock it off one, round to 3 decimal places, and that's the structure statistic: 0.838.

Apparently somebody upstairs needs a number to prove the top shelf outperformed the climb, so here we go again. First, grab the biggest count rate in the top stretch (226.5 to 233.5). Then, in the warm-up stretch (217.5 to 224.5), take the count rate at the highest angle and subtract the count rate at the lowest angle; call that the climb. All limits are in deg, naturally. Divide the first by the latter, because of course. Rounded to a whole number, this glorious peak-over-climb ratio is -12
